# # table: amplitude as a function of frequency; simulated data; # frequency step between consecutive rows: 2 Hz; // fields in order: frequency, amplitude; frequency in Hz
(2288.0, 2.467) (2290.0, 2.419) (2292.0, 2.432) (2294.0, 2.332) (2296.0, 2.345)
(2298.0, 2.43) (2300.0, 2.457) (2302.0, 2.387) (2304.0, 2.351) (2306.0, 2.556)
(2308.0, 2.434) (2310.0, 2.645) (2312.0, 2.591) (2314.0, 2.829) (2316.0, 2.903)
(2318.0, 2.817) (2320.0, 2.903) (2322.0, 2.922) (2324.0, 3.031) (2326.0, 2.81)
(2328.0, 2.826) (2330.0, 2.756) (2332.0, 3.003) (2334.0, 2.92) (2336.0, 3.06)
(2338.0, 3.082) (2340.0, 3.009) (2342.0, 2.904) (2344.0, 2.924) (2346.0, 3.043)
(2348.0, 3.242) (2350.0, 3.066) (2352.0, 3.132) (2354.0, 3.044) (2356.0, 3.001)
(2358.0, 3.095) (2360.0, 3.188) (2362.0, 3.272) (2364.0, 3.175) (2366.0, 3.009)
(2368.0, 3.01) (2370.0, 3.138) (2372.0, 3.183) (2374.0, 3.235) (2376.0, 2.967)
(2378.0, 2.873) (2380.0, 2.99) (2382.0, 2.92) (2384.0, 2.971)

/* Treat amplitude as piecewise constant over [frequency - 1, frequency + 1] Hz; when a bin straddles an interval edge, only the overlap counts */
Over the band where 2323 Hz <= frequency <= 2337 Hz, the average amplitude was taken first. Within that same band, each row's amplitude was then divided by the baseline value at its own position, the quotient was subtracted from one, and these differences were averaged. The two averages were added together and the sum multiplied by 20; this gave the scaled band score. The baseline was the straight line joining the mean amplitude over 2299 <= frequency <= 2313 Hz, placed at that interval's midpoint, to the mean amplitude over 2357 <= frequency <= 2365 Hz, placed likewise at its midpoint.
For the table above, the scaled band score 57.4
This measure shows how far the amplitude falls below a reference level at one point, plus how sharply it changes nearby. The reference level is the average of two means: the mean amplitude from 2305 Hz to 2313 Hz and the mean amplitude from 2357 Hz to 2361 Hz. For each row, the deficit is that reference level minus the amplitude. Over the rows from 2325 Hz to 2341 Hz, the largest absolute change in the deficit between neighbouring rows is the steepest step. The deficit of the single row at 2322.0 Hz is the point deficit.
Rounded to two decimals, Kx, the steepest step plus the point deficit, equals 0.17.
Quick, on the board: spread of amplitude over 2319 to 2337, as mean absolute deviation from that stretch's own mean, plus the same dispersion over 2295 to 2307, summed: 0.14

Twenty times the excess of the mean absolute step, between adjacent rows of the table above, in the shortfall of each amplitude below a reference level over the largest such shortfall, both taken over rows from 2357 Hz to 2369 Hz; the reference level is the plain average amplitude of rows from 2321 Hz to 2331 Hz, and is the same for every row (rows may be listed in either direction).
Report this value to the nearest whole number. 5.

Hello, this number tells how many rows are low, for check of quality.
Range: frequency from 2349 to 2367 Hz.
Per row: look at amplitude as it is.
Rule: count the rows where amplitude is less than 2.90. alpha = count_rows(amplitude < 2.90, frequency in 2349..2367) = 0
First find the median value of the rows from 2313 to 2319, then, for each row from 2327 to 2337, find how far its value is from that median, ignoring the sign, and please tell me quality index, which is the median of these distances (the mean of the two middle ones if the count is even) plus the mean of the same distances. 0.2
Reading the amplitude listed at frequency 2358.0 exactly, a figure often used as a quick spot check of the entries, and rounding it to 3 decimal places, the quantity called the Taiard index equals 3.095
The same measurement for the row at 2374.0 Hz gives 3.235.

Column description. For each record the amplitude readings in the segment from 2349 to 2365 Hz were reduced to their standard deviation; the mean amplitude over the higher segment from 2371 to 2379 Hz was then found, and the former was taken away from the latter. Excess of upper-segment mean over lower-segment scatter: 2.98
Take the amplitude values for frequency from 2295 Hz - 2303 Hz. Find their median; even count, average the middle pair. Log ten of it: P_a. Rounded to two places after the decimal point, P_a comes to 0.38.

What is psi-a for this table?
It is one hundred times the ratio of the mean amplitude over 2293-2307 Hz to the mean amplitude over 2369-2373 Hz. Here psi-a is 76.2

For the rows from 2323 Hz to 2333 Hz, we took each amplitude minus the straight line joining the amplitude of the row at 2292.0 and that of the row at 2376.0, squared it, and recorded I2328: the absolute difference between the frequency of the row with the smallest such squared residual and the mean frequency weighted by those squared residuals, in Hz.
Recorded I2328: 2.8 Hz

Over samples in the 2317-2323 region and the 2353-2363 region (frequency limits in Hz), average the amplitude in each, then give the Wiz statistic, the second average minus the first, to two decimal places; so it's 0.24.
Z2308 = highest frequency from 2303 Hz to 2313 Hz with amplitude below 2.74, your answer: 2312.0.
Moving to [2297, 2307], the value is 2306.0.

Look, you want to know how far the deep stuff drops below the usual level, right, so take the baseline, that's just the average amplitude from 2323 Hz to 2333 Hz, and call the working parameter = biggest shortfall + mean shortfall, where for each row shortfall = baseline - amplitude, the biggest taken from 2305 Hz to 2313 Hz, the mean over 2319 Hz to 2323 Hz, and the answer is 0.4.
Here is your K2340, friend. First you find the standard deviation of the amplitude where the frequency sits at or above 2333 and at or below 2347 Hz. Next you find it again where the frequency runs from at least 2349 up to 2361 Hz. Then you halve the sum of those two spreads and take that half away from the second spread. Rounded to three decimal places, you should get -0.004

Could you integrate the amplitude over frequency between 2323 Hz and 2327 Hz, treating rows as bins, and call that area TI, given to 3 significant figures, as 11.7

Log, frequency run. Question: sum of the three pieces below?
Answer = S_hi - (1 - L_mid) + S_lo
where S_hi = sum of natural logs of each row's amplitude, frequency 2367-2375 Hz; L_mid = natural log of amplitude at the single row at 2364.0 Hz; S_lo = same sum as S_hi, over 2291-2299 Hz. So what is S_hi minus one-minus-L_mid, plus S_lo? 8.21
